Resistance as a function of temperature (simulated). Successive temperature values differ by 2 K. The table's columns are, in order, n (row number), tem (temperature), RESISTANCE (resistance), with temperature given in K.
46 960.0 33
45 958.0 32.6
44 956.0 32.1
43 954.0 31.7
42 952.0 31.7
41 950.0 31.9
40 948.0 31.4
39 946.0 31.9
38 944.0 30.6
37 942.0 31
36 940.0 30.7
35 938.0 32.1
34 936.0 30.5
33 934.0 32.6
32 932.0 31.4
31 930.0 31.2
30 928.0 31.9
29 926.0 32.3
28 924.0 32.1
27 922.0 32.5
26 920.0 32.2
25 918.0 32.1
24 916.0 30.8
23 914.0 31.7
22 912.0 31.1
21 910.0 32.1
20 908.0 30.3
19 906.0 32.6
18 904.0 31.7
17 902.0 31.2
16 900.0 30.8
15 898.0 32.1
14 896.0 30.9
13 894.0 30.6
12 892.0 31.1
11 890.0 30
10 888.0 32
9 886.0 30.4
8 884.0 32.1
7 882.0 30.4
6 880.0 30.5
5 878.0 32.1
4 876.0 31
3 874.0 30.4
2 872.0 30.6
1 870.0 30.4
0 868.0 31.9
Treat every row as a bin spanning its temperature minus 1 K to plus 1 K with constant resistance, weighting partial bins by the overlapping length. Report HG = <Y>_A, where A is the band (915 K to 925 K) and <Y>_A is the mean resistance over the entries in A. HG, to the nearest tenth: 31.9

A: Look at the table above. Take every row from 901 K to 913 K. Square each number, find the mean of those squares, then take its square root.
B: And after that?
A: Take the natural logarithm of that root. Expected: 3.45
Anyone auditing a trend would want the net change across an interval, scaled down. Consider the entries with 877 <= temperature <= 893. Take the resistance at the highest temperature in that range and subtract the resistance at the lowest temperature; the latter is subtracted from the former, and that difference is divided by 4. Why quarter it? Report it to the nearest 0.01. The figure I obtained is -0.25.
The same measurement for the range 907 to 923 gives 0.55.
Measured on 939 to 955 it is 0.25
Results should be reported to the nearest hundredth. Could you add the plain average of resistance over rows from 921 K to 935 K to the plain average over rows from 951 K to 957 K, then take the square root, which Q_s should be 7.99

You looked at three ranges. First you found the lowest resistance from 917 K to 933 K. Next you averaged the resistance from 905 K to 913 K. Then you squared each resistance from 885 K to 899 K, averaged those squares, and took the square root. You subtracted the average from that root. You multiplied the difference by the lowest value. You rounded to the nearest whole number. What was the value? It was -16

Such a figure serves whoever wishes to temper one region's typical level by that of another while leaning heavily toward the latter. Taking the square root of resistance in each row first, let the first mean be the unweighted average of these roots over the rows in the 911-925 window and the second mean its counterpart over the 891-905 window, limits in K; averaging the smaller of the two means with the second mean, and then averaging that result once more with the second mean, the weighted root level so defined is 5.59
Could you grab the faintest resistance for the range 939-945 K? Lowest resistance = 30.6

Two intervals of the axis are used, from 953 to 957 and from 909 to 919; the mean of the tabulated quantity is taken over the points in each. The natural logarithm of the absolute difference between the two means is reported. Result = -1.1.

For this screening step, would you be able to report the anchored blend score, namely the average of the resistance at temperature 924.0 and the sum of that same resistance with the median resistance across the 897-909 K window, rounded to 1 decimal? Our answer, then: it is 47.8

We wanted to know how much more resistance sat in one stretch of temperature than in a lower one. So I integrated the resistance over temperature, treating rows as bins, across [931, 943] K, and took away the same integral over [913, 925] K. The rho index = -6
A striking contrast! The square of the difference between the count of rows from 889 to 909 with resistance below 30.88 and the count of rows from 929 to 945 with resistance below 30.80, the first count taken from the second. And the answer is 1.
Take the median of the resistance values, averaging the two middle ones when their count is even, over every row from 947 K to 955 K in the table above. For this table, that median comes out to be 31.7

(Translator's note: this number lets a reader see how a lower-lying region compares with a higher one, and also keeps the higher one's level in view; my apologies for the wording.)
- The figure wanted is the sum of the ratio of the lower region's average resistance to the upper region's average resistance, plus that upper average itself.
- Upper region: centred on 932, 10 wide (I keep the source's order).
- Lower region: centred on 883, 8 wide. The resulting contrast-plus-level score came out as 32.5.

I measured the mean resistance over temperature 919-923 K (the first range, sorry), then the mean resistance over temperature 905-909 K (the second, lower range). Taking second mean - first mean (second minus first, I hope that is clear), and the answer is -0.9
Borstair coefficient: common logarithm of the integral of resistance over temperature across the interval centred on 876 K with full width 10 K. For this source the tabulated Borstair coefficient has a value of 2.49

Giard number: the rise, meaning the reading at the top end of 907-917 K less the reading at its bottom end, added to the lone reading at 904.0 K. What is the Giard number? 32.2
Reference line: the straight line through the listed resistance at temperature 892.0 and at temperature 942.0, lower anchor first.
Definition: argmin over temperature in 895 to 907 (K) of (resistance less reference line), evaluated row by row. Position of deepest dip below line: 900.0 K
